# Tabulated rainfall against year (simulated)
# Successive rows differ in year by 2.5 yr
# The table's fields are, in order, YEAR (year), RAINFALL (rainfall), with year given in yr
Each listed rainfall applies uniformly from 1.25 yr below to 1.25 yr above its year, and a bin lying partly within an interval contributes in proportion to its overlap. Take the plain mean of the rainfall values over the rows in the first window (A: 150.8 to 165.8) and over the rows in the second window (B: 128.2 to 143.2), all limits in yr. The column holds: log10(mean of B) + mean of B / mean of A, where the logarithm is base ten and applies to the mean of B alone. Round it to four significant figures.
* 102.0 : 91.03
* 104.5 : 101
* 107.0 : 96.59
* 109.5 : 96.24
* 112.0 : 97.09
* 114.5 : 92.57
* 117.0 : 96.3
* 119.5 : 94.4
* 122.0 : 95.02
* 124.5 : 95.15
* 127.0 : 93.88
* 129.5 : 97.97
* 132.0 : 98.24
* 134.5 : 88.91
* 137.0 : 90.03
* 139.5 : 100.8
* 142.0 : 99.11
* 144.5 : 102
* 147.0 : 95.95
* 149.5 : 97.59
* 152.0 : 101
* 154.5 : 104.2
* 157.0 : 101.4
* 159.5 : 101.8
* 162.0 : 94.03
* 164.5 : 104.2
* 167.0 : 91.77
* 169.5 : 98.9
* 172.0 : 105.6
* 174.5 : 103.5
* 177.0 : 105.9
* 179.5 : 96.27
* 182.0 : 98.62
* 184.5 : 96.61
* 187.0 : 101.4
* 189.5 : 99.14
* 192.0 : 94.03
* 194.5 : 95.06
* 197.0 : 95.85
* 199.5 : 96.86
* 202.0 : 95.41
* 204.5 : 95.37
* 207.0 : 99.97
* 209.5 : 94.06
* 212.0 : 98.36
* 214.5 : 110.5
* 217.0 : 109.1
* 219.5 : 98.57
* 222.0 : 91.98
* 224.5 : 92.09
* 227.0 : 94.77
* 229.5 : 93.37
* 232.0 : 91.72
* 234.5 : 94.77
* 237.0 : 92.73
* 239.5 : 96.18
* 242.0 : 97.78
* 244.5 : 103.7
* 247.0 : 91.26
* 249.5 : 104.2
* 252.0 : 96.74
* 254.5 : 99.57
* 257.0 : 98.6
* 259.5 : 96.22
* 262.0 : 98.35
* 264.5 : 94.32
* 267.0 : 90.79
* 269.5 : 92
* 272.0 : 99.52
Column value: 2.930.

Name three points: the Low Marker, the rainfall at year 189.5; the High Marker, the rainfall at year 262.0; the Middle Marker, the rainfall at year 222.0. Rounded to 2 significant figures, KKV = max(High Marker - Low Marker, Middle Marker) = 92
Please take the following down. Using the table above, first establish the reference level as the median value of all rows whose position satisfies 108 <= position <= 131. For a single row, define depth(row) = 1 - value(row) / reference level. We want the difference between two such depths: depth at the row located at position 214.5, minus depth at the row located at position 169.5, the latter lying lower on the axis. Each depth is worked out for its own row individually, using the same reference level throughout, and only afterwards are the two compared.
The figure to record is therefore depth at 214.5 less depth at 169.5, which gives -0.12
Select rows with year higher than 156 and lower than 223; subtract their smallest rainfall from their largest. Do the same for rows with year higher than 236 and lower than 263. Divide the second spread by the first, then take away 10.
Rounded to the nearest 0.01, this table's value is -9.31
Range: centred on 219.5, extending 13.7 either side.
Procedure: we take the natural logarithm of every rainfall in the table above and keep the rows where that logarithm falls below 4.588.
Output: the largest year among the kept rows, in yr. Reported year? 232.0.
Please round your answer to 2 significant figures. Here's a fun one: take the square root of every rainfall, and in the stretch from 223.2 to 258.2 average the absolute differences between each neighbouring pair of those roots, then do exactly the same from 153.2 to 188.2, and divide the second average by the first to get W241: 1.2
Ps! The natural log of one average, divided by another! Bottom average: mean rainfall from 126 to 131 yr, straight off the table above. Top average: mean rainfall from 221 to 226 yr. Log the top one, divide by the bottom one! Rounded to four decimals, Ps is 0.0471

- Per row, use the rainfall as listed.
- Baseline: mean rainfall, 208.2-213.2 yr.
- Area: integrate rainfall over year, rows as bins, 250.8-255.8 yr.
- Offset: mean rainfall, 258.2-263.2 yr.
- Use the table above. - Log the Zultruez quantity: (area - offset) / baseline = 4.09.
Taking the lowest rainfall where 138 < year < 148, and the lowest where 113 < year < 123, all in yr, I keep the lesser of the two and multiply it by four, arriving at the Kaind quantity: 370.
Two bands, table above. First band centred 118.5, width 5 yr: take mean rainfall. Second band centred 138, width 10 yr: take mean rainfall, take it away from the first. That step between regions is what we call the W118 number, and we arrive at 1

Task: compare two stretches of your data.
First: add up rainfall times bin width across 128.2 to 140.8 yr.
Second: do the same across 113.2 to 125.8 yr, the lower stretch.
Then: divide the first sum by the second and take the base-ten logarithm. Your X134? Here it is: 0.002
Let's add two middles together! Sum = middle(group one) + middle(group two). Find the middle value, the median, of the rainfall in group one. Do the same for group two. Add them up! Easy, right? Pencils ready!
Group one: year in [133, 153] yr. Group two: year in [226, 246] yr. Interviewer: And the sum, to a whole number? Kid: 193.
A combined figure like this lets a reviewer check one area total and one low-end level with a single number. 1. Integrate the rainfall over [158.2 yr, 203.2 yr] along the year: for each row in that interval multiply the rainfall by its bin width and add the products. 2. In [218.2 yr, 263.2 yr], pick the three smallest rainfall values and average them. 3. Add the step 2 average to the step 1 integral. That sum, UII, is 4529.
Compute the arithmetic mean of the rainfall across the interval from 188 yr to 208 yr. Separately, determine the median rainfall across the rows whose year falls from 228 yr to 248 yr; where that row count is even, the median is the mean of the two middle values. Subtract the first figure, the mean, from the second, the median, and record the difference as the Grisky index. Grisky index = -2.4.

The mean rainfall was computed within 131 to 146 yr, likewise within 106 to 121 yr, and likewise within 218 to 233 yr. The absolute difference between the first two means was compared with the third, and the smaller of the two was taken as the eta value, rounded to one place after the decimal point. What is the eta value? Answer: 1.0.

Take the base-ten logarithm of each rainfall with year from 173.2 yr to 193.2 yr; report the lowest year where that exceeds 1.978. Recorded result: 174.5 yr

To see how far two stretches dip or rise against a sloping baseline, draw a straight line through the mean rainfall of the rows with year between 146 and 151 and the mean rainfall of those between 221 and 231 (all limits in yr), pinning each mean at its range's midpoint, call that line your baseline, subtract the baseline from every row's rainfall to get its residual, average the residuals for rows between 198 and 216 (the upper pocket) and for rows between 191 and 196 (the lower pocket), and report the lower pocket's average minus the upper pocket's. -4.8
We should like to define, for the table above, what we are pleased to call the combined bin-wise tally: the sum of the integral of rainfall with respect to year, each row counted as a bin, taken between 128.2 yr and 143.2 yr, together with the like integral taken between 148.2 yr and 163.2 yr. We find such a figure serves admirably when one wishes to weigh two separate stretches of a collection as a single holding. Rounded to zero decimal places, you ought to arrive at 2938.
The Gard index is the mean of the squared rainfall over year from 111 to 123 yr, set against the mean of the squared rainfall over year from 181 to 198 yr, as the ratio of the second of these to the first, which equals 1.05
